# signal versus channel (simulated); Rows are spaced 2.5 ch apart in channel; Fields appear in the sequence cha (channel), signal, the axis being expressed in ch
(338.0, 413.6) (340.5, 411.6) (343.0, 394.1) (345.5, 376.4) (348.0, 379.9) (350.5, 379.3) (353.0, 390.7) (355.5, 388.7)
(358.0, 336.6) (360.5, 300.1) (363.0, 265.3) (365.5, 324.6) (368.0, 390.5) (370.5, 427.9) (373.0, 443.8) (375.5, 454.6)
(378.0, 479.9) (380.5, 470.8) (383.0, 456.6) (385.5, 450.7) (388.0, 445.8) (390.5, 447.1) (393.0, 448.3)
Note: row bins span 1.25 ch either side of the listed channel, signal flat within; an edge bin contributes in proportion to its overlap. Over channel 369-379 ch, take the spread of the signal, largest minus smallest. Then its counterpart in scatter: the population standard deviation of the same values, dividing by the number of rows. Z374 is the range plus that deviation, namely 71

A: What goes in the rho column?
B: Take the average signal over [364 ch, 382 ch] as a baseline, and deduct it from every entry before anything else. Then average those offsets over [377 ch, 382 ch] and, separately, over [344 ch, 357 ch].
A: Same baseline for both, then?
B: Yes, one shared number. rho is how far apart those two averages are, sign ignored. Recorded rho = 92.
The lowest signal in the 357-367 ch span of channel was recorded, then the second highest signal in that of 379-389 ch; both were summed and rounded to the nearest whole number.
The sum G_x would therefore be 722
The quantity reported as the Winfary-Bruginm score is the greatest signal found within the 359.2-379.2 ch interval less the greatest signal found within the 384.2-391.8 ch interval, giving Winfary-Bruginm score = 29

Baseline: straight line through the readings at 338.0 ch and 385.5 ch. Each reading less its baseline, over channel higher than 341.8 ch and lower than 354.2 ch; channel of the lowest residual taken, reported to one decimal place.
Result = 350.5 ch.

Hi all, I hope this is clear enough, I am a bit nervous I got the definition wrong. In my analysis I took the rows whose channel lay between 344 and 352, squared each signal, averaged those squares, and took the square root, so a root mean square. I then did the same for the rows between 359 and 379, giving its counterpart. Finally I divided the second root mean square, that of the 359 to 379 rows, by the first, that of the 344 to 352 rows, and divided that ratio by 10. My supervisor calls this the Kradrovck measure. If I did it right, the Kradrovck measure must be 0.10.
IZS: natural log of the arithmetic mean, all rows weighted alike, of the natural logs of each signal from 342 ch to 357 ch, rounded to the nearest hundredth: 1.78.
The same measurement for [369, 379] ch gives 1.81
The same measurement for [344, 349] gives 1.78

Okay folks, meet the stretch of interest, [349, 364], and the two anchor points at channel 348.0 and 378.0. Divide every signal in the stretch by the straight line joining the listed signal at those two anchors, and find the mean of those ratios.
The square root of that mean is 0.92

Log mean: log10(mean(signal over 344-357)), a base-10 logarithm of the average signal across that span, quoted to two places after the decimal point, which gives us 2.58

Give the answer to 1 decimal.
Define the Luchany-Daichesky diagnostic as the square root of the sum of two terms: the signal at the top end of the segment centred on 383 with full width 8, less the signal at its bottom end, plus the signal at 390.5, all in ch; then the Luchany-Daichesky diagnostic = 20.7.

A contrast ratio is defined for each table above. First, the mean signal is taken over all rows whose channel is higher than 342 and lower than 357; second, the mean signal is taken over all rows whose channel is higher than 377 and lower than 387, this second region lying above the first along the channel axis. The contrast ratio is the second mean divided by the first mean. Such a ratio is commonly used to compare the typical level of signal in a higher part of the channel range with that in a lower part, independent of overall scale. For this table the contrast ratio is 1.21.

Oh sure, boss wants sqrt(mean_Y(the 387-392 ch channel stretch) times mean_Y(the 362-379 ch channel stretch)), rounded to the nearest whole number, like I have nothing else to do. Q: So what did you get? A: 422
